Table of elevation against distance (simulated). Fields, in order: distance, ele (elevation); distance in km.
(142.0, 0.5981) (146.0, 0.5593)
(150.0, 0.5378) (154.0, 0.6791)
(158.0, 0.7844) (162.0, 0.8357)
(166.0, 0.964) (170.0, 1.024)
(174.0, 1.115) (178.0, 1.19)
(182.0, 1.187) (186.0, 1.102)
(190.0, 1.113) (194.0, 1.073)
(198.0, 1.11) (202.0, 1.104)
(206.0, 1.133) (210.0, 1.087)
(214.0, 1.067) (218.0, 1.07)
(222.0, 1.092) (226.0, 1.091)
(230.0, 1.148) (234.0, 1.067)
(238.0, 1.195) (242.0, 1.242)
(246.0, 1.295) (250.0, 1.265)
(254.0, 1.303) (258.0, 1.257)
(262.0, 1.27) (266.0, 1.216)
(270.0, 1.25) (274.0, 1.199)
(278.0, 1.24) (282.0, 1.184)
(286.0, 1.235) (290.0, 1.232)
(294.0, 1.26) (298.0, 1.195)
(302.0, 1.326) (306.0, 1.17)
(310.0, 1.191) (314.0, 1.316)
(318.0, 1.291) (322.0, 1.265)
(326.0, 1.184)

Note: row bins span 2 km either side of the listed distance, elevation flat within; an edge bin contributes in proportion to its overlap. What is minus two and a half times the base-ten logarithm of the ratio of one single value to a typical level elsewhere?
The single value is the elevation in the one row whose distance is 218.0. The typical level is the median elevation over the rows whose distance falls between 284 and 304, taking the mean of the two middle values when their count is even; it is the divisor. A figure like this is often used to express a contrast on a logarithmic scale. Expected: 0.16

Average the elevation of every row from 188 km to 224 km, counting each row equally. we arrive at 1.09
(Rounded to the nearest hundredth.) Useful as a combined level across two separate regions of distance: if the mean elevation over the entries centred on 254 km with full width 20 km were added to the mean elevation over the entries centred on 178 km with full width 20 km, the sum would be 2.40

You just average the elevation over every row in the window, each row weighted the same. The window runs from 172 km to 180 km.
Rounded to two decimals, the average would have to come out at 1.15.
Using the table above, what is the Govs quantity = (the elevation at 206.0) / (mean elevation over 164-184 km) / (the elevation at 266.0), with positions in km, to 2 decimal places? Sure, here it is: 0.85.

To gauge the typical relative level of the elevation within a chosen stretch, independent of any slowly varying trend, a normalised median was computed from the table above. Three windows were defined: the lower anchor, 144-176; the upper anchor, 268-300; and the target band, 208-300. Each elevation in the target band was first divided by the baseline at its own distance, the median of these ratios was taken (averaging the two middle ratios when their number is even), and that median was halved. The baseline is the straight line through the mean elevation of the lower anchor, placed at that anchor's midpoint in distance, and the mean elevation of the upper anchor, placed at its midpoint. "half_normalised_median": 0.53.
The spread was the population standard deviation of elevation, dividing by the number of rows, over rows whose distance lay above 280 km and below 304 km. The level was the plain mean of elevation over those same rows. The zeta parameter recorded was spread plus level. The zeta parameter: 1.29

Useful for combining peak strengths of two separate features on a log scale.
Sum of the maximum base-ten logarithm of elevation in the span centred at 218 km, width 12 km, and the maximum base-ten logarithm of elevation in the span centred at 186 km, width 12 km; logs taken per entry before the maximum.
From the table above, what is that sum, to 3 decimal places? 0.113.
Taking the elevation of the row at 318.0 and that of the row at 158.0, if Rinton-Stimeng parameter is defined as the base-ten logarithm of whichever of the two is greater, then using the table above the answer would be 0.11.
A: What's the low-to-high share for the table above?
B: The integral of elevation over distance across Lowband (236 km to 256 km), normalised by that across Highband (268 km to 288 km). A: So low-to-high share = 1.03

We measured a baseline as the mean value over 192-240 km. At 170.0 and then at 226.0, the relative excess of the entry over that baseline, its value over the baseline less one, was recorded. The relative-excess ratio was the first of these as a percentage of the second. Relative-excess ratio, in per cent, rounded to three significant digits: 654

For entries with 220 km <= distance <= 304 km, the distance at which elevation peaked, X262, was 302.0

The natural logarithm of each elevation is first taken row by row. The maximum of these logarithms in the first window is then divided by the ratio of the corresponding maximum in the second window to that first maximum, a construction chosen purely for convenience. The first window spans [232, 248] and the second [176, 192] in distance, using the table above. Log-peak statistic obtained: 0.4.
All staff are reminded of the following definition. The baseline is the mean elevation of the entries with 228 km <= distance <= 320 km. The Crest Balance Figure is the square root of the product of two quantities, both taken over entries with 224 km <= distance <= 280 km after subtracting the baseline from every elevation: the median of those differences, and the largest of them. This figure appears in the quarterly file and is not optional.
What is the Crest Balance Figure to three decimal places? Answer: 0.025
